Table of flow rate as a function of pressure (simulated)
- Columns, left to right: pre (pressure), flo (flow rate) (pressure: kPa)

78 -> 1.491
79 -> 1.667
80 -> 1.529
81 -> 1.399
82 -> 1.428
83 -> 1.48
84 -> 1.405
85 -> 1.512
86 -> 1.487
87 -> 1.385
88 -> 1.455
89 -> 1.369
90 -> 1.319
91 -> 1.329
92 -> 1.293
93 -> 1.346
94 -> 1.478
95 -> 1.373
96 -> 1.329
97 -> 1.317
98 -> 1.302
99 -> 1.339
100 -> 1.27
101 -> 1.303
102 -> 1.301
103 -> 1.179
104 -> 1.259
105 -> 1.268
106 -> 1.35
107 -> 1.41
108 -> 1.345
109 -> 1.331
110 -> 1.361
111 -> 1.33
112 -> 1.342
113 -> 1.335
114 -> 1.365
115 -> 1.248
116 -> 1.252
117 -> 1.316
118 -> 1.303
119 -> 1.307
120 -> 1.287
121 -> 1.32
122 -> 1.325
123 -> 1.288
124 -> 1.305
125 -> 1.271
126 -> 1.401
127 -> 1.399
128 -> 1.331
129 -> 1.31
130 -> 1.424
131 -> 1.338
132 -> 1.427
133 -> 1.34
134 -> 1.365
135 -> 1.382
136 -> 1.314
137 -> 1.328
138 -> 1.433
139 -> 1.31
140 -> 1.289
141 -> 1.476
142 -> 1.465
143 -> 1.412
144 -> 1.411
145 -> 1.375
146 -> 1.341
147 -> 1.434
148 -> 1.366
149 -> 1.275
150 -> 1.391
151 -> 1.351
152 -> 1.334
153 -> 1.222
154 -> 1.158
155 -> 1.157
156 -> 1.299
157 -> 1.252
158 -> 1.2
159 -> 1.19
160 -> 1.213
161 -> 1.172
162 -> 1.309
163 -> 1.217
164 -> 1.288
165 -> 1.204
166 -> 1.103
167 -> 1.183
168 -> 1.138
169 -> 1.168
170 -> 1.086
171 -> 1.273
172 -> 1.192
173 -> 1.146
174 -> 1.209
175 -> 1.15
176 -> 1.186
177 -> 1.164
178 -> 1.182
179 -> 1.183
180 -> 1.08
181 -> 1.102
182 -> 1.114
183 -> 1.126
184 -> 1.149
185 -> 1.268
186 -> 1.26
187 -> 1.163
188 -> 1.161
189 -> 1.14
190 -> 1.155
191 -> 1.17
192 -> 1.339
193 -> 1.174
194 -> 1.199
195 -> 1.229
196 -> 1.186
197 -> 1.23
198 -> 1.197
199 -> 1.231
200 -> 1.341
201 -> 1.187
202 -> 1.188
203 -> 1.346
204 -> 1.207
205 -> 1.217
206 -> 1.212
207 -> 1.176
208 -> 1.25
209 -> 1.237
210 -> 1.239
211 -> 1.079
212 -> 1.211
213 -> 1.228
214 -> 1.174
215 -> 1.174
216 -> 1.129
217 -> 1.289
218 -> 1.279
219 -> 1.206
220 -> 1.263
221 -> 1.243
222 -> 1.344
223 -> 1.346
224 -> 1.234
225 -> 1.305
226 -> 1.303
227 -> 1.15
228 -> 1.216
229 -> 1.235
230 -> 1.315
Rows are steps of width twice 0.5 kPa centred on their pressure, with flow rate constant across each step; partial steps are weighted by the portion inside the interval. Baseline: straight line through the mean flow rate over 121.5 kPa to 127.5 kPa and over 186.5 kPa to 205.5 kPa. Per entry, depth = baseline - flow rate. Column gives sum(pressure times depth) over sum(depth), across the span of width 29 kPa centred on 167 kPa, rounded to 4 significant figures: 168.3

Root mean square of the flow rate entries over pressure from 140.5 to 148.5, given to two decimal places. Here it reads 1.41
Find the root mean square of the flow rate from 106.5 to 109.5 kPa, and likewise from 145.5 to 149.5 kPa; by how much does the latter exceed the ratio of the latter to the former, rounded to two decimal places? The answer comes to 0.36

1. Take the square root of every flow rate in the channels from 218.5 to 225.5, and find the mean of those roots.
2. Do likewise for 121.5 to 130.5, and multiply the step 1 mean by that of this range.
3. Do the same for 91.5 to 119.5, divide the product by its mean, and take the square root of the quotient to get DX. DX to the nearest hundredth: 1.07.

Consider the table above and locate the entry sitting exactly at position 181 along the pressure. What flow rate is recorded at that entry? 1.102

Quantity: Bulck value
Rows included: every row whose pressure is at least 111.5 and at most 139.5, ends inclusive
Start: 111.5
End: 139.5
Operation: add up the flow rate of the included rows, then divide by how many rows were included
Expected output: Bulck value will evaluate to 1.33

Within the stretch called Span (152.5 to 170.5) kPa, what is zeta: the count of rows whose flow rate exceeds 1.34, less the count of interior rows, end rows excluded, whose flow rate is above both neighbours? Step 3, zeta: -6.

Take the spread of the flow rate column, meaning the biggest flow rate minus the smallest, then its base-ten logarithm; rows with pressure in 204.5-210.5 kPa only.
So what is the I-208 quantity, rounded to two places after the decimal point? -1.13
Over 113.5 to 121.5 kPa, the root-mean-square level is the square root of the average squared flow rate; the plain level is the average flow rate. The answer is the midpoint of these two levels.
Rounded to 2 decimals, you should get 1.30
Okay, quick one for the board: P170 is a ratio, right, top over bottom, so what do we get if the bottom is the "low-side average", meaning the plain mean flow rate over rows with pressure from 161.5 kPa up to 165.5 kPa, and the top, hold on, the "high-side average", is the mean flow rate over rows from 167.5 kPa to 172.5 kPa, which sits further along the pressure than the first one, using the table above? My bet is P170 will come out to 0.93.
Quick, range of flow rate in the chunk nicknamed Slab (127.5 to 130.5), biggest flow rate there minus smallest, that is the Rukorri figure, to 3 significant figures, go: 0.114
